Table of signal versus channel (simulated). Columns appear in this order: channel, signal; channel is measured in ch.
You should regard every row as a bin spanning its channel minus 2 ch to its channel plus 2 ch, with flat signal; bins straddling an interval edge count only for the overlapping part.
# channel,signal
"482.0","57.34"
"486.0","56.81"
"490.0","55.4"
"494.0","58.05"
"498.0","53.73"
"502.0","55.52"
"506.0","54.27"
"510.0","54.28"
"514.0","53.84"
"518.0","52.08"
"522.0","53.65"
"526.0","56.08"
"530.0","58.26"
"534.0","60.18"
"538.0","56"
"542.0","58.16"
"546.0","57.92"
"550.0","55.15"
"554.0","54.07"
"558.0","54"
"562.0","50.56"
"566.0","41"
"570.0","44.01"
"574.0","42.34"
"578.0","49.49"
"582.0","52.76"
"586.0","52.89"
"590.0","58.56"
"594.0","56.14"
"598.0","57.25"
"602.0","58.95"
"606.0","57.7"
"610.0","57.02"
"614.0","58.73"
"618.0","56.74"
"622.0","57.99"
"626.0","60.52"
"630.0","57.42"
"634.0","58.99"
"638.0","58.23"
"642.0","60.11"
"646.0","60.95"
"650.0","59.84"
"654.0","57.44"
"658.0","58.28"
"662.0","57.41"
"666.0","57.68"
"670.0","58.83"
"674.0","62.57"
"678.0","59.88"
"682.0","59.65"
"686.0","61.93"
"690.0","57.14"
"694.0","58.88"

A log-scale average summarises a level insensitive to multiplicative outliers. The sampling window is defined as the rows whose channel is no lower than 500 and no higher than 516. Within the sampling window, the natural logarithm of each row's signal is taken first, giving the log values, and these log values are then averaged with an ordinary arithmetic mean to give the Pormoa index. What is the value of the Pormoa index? 4.00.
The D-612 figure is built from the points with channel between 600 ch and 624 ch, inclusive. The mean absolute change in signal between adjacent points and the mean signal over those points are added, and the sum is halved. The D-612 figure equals 29.6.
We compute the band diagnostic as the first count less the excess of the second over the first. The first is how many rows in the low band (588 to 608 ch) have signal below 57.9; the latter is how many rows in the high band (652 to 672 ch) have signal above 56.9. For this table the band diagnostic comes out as 1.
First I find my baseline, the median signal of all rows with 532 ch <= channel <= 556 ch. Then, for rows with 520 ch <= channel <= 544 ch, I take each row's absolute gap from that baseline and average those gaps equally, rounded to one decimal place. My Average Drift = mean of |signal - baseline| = 1.8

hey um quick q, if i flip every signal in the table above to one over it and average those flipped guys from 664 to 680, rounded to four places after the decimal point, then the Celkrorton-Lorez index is 0.0168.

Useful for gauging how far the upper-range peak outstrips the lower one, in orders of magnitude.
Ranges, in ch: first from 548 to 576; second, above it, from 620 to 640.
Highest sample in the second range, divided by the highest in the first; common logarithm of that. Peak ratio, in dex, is 0.040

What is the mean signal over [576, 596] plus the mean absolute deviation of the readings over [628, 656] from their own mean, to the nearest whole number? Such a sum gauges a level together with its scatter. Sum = 55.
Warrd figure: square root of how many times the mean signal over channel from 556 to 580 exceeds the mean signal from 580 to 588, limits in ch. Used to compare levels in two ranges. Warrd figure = 0.94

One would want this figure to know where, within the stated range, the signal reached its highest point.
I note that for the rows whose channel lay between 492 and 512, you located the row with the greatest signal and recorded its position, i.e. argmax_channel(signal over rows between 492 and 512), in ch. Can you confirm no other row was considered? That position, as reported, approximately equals 494.0 ch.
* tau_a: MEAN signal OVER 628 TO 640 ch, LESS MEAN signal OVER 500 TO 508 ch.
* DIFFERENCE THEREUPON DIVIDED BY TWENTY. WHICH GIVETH 0.17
